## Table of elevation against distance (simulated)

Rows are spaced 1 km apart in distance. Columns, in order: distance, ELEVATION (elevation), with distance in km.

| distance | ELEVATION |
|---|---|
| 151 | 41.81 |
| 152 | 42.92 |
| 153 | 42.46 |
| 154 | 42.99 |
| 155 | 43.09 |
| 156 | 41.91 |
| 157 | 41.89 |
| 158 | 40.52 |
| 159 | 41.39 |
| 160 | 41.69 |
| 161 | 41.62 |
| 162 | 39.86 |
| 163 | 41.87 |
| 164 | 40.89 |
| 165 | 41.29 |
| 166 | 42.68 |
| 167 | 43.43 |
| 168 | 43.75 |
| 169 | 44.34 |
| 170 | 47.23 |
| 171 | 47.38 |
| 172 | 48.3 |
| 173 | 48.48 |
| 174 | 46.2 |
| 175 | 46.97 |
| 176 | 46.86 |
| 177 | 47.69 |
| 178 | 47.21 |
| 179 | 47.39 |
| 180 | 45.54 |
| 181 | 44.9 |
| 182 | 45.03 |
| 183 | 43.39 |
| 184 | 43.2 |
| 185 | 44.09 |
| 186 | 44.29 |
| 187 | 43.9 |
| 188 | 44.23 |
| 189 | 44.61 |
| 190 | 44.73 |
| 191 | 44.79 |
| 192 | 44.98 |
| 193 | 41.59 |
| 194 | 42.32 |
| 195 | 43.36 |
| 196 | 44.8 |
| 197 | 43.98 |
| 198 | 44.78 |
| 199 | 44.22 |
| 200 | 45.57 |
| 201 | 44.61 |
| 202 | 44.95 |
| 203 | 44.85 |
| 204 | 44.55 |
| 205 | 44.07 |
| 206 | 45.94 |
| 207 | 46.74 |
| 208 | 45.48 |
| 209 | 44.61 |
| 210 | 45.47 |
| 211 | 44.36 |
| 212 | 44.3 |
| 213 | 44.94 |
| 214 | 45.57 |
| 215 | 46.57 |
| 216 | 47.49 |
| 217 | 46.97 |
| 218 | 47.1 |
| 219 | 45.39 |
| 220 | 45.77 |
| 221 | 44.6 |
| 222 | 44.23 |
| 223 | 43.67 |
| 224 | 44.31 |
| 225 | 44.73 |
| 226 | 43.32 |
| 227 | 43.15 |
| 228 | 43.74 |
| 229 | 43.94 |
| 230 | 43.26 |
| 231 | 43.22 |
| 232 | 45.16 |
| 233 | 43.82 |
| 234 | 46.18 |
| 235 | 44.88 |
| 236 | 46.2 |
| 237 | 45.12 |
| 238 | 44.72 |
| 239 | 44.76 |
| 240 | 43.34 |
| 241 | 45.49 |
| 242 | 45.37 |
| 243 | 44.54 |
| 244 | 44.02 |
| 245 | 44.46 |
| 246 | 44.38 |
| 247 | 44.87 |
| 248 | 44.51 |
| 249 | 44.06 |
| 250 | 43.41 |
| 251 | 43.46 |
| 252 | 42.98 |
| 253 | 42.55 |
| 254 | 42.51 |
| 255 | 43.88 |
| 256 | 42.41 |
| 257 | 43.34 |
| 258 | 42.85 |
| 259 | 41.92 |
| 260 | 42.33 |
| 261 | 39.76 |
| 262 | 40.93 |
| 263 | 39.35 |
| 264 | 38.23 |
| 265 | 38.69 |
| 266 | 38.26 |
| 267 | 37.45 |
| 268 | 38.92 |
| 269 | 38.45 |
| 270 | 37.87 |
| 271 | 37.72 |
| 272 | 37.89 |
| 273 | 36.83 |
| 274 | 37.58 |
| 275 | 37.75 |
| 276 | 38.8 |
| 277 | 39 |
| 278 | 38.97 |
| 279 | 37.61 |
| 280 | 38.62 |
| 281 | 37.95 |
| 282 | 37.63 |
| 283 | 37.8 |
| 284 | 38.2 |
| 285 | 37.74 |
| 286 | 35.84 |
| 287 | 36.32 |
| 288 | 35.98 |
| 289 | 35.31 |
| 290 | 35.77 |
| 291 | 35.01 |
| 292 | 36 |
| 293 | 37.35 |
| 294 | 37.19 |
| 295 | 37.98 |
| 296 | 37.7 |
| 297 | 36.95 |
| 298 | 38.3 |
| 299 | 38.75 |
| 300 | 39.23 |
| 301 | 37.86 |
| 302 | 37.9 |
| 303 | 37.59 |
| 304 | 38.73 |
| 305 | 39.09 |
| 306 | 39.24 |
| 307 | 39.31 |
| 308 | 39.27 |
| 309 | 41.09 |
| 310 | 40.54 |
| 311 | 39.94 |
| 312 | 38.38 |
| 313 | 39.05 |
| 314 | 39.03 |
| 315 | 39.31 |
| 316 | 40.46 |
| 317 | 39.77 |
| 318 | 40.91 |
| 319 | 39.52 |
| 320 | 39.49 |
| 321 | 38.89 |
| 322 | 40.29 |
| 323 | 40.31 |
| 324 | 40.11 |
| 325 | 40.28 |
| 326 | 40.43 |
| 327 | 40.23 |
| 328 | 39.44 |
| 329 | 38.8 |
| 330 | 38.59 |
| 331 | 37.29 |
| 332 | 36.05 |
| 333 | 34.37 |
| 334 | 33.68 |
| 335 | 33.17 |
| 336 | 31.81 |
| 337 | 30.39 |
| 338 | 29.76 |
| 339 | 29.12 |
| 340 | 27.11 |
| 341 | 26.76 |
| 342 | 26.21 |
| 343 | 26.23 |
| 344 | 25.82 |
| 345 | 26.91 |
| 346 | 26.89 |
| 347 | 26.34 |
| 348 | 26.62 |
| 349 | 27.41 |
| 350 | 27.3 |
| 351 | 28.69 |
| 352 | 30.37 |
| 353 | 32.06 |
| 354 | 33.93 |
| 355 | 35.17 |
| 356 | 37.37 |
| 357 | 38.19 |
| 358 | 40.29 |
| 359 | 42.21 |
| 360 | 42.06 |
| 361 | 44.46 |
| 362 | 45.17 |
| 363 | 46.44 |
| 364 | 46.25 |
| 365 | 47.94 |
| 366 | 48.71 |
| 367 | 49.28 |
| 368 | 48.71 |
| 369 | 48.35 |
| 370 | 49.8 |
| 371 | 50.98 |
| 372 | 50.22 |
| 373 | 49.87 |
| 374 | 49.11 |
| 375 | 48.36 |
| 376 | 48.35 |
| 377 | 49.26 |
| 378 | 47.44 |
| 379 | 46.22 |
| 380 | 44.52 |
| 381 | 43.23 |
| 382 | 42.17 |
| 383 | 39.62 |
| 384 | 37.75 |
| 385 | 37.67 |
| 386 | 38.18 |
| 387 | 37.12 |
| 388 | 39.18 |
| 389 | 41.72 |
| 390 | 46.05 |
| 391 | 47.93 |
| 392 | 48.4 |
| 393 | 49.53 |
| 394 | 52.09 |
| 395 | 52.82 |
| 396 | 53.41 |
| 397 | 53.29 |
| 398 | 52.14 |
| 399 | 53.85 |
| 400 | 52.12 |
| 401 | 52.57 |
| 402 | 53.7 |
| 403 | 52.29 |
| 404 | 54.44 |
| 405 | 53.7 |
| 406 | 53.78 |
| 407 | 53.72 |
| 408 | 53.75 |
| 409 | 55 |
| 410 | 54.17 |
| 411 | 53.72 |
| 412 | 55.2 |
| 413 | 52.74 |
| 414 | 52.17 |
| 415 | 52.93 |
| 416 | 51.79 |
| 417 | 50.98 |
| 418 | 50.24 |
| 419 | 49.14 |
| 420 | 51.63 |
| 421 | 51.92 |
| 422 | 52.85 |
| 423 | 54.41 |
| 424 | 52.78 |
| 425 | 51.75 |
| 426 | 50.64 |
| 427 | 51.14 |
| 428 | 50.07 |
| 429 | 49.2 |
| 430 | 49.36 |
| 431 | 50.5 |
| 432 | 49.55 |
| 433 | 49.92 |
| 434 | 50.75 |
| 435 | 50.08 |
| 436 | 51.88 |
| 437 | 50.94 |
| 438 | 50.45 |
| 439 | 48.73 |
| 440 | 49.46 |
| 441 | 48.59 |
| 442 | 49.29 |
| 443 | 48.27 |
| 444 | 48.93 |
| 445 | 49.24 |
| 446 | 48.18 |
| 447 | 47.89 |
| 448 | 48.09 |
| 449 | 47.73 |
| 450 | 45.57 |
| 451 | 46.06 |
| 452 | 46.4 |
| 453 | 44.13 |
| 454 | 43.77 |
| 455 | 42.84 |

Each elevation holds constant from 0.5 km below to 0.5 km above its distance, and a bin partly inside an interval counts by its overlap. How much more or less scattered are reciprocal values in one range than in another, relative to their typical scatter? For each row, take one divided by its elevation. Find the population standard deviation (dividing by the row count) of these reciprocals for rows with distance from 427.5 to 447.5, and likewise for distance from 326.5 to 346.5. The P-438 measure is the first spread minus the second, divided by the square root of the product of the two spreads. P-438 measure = -3.2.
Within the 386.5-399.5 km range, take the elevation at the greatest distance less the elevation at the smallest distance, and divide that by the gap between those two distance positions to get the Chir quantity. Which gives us 1.4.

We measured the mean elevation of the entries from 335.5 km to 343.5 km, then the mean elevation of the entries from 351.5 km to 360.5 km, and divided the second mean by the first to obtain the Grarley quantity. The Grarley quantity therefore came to 1.30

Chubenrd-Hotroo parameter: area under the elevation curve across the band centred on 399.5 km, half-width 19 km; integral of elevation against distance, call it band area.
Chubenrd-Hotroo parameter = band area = 1875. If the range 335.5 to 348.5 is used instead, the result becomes 360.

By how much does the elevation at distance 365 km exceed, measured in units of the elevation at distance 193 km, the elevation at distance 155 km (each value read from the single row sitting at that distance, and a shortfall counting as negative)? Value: 0.12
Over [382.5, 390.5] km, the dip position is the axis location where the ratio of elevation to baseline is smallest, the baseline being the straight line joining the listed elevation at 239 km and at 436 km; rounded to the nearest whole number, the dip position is 387 km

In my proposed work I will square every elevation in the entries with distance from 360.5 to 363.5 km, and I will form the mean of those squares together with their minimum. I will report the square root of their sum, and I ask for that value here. 64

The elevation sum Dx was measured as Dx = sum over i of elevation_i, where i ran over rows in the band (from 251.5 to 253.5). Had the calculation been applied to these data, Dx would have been 86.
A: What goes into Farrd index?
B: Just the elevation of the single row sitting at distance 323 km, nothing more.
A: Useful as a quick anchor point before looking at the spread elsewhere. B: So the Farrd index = 40.31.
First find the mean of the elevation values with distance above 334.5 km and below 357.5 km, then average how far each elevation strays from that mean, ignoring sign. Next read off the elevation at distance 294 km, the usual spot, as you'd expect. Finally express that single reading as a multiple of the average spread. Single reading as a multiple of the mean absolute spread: 12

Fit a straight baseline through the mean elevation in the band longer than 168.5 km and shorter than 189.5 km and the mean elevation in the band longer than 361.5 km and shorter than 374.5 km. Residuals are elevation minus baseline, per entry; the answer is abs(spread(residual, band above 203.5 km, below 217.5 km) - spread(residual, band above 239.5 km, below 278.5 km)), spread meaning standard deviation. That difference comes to 1.9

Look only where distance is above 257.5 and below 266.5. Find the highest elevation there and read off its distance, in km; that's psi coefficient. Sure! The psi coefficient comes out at 258 km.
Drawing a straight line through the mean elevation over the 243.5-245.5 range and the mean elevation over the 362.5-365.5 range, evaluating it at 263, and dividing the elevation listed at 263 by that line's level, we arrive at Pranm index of 0.88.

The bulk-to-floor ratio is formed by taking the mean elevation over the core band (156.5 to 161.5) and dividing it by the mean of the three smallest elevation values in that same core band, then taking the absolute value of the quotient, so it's 1.006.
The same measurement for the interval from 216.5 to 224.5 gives 1.027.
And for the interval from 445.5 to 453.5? 1.033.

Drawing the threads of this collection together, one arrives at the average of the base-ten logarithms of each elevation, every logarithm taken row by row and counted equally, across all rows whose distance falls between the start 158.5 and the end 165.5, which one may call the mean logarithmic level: 1.615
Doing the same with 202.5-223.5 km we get 1.657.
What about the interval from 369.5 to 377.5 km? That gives 1.694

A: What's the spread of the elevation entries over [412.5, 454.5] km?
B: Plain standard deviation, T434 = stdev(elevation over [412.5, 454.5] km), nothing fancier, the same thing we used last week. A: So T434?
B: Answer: 2.3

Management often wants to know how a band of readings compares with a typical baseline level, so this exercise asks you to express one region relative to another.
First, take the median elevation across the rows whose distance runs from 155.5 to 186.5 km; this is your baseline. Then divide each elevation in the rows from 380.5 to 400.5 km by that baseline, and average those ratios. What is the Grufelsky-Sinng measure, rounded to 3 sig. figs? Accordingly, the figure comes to 1.04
